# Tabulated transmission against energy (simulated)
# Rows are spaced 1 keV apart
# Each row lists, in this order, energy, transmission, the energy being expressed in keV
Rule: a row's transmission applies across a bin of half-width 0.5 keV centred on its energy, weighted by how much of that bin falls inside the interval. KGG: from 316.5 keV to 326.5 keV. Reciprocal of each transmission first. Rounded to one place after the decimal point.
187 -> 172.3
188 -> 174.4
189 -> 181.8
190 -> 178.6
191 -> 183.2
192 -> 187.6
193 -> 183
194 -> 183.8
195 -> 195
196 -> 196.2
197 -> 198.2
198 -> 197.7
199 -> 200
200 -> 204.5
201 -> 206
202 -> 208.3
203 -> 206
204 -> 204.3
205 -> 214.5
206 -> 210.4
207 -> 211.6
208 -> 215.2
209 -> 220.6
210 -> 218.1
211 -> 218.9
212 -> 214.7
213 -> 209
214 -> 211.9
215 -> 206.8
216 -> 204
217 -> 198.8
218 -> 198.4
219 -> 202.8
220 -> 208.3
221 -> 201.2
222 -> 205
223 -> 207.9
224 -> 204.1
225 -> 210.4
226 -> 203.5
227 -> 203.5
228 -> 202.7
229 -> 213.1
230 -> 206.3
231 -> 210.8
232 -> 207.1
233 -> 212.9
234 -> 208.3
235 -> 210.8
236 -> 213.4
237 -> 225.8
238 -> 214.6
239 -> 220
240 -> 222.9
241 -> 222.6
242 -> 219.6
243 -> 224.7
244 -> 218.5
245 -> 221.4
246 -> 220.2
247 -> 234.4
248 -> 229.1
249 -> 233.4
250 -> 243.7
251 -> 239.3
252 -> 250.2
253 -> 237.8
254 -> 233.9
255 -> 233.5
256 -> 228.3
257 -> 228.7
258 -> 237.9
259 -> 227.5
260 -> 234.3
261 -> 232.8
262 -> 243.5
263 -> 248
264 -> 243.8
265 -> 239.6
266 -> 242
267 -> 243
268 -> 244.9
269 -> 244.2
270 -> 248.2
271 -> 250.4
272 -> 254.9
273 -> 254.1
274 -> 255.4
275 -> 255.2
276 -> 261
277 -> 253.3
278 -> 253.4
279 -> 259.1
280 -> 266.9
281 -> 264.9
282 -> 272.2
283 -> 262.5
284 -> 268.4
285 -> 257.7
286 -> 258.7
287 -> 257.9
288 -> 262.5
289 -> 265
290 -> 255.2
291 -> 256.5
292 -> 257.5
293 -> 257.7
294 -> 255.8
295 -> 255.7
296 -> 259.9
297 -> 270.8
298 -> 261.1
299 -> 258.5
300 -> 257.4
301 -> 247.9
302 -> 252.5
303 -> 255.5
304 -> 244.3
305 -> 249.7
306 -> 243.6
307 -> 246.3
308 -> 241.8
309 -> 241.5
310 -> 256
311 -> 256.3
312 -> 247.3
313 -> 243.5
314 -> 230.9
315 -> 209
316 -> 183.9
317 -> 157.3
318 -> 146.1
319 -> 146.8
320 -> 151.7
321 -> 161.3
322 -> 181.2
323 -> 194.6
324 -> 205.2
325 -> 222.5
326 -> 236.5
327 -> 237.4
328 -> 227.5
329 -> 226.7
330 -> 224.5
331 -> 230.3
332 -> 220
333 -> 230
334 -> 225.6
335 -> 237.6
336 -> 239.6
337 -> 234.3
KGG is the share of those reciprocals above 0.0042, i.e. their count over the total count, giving 1.0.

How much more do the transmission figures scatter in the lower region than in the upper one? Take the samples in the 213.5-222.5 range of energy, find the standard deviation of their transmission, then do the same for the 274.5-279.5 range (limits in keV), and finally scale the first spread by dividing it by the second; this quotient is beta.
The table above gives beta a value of 1.3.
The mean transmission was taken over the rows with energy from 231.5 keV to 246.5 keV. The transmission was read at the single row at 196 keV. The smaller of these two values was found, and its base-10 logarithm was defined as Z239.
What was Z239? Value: 2.29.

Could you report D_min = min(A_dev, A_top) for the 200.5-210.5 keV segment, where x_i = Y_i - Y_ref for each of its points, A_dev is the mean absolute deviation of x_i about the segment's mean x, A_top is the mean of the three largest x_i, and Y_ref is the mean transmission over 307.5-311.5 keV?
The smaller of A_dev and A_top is -30.9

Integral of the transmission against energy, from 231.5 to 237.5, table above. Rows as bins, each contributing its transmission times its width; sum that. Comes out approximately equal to 1278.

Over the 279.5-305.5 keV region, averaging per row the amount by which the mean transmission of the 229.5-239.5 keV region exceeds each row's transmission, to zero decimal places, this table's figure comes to -46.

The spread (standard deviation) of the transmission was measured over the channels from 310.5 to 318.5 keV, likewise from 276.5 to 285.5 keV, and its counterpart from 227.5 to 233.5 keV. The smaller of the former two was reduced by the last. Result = 2.5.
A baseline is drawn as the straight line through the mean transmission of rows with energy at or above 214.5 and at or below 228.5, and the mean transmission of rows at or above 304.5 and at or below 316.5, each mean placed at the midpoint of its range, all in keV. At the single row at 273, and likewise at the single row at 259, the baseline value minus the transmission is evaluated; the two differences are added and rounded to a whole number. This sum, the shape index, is -40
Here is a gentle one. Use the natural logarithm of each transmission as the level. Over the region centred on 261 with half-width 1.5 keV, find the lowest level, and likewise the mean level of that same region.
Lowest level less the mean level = -0.017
